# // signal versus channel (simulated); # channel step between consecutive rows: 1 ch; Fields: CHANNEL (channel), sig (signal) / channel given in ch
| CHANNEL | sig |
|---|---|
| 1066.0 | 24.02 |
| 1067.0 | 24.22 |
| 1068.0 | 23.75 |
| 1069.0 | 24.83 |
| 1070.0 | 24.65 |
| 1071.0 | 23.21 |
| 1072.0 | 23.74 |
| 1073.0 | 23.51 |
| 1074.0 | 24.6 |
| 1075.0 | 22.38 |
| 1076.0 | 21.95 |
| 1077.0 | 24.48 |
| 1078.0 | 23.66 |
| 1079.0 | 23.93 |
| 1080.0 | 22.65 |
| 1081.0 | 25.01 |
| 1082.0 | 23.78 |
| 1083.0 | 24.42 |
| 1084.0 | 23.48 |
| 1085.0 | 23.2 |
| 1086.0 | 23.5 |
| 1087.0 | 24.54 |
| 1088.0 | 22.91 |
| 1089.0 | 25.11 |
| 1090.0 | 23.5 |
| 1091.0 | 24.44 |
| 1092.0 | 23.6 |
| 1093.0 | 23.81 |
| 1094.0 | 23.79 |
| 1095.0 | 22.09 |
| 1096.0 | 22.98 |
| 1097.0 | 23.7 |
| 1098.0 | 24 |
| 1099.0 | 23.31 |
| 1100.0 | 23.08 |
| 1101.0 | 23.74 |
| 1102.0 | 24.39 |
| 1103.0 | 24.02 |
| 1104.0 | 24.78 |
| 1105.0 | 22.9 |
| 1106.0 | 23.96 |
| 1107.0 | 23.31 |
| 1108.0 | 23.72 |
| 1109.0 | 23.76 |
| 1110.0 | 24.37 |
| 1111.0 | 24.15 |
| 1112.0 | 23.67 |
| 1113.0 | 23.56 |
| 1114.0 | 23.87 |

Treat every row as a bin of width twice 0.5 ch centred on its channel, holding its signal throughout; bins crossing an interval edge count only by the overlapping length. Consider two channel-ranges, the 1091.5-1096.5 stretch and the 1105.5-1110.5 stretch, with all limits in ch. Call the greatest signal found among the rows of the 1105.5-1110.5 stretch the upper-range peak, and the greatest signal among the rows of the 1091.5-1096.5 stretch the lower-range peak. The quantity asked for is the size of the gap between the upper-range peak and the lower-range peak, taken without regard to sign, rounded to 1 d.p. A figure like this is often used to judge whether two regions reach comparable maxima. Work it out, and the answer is 0.6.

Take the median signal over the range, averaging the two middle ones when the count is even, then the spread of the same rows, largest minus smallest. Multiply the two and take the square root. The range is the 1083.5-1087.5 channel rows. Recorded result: 5.6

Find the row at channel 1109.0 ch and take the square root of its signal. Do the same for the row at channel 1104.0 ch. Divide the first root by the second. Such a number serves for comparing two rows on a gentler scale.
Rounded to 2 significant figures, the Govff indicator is 0.98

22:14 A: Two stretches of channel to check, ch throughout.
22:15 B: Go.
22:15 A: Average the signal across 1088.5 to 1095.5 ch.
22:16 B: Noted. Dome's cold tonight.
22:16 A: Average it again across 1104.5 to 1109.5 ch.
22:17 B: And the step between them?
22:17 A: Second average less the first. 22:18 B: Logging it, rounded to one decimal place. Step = -0.2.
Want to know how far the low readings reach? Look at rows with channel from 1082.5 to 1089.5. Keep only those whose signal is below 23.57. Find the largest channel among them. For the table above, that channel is 1088.0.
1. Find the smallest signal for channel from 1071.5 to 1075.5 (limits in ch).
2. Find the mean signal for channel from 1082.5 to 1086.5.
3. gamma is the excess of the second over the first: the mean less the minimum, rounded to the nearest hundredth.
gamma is 1.27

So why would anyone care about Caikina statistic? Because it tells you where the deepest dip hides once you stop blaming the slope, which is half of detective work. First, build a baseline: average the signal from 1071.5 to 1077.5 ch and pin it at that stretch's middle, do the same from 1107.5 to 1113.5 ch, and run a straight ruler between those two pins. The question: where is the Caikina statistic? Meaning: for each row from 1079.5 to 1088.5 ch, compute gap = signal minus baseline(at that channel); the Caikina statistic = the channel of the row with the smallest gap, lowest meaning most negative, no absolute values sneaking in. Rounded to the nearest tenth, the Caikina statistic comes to 1080.0 ch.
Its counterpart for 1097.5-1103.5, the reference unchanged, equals 1100.0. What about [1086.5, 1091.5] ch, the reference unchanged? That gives 1088.0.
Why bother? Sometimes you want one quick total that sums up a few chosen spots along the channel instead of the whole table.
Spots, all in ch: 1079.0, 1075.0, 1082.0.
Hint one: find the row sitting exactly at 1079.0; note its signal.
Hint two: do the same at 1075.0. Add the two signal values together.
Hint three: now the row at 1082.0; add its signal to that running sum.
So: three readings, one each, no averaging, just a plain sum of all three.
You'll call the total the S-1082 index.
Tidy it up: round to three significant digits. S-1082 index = 70.1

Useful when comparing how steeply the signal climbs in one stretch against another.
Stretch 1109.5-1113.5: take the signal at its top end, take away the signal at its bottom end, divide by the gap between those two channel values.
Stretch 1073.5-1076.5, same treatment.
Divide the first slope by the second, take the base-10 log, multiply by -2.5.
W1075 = 1.7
